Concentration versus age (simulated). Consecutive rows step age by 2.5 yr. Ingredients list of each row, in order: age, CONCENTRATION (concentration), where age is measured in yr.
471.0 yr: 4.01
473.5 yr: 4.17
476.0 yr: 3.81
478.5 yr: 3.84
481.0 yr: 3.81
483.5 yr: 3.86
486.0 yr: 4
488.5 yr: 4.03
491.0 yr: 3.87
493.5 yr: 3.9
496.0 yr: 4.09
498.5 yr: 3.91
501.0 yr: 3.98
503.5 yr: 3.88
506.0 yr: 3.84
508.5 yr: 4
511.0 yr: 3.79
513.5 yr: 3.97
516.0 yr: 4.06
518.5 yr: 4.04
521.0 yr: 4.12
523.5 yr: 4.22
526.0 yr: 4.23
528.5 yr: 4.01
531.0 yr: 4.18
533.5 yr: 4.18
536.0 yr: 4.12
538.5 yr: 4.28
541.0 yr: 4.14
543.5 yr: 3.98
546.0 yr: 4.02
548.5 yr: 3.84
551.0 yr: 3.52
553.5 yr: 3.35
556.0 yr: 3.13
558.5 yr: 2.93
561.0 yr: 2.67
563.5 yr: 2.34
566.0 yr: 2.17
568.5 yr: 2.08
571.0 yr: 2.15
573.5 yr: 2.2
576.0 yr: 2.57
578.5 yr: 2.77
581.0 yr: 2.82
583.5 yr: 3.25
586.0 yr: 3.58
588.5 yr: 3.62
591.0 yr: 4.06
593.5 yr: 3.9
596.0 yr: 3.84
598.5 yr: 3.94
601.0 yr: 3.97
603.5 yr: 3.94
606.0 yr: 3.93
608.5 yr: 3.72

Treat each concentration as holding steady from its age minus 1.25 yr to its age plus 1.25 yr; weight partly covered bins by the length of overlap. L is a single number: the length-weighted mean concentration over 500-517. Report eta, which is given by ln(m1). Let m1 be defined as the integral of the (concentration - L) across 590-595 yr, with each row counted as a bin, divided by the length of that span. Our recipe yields -3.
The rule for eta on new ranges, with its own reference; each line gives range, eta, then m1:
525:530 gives -2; 0.19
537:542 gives -1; 0.28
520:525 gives -1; 0.25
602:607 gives -5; 0.01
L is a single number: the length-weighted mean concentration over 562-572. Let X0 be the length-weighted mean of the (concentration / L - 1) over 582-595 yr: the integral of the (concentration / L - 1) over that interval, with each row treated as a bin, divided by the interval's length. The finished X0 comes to 0.67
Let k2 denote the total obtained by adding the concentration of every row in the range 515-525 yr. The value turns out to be 16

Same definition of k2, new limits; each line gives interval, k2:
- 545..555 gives 15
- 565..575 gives 9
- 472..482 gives 16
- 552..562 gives 12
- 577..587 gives 12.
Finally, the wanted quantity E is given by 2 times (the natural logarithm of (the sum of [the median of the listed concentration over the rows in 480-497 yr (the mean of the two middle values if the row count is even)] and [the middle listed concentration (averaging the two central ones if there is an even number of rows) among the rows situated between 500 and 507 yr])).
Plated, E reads 4.10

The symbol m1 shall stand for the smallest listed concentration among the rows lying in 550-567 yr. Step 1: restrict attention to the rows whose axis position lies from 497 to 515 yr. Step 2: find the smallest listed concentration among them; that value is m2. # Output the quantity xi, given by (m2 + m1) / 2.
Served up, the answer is 3.0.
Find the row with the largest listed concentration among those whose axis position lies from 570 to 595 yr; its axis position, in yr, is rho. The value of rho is 591.0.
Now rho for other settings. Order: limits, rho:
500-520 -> 516.0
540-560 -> 541.0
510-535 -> 526.0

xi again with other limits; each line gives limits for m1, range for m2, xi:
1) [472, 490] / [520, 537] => 3.9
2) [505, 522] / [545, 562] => 3.2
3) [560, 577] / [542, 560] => 2.5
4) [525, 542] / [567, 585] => 3.0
